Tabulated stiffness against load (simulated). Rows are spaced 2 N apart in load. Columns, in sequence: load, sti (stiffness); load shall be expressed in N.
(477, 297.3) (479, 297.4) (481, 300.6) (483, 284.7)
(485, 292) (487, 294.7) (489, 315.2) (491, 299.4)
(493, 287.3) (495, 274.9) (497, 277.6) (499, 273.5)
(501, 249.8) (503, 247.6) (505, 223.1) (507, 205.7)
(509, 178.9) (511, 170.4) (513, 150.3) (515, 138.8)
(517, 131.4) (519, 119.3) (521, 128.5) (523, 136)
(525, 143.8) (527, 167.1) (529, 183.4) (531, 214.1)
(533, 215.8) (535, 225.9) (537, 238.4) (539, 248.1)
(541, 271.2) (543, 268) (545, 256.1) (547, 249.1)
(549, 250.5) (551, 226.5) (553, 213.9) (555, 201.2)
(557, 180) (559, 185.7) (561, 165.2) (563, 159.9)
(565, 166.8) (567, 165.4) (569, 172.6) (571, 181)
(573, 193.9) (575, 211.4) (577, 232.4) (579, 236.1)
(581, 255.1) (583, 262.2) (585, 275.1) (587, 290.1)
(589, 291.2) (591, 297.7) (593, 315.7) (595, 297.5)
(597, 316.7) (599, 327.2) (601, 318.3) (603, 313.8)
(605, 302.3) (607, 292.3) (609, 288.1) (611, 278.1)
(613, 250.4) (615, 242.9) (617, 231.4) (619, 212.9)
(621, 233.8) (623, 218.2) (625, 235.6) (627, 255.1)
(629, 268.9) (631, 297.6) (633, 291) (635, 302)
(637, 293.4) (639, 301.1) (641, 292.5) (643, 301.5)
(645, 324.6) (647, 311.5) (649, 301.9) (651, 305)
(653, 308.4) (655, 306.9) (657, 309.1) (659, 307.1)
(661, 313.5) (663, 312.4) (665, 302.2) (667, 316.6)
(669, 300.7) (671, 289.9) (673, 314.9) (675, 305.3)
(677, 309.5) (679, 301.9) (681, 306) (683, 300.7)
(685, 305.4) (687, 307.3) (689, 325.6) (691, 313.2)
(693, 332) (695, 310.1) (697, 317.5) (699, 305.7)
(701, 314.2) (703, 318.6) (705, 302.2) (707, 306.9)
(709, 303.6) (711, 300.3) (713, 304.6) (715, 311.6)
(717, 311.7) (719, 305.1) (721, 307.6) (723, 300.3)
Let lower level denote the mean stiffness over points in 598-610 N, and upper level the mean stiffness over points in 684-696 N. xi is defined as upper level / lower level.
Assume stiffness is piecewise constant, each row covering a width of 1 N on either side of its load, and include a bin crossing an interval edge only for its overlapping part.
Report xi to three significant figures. 1.03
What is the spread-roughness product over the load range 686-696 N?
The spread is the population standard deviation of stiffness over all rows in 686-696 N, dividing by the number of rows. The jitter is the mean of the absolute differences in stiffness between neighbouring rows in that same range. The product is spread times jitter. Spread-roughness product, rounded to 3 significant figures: 170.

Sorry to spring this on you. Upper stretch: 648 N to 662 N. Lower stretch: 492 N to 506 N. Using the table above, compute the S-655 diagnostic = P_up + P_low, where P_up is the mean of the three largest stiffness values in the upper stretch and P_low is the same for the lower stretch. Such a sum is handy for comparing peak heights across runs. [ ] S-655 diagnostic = 590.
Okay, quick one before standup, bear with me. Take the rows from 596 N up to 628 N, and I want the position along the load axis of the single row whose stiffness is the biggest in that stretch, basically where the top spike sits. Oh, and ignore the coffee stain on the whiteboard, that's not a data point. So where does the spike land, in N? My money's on 599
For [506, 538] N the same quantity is 537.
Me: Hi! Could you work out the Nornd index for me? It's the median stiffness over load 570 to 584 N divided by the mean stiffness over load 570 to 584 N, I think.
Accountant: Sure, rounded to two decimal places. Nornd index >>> 1.03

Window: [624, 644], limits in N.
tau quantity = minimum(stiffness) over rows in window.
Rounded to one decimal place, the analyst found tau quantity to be 235.6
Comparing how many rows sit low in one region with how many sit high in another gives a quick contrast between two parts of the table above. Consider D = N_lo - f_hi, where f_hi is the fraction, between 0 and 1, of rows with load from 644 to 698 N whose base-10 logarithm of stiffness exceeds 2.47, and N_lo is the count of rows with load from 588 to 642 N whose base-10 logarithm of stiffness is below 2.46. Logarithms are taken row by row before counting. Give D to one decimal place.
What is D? 10.0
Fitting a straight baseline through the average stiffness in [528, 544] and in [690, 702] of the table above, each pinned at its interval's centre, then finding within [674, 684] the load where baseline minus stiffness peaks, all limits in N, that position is 683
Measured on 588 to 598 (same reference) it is 589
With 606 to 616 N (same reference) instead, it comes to 615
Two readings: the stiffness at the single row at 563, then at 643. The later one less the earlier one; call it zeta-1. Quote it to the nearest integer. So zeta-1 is 142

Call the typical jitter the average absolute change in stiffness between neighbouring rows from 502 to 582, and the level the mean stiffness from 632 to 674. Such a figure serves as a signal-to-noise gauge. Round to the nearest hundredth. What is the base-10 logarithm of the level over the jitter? 1.37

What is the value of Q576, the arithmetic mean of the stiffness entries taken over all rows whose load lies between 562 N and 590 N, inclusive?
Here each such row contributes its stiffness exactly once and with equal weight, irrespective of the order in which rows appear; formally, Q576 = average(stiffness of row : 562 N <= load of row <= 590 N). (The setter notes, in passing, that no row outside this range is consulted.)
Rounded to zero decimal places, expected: 221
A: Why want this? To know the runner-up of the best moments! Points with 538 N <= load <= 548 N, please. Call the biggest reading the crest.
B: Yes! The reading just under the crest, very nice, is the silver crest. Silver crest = 268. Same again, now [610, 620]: 250.4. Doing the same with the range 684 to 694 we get 325.6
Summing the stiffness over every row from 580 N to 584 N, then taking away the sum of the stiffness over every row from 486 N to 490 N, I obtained -93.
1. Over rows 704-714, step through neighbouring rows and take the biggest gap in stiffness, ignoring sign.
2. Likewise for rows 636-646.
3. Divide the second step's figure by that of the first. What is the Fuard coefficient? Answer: 4.9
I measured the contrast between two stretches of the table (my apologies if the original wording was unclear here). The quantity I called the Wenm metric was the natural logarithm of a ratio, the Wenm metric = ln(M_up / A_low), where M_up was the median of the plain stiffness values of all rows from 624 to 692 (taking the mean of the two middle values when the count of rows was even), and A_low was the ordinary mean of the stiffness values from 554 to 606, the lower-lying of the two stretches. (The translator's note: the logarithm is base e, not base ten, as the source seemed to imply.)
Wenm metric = 0.23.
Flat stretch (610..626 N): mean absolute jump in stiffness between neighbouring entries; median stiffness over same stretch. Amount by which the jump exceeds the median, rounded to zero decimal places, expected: -218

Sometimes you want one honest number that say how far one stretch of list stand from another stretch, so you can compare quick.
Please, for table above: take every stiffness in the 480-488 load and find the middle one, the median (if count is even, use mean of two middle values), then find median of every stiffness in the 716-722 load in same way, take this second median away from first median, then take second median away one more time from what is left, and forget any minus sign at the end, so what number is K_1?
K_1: 322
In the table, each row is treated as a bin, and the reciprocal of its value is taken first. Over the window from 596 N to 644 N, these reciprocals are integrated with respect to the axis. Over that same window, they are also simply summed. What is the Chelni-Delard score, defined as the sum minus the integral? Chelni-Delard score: -0.09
